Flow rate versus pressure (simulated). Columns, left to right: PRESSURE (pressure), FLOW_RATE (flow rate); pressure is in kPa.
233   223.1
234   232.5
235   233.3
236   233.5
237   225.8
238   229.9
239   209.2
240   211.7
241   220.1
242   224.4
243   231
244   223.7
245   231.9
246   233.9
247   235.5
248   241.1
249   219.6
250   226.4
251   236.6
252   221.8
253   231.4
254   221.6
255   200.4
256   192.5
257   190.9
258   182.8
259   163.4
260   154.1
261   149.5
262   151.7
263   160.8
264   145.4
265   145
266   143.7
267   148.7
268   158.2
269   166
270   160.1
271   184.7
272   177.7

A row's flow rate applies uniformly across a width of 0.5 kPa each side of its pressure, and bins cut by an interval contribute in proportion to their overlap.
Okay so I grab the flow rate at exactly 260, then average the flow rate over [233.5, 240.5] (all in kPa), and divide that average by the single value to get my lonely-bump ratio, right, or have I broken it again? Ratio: 1.46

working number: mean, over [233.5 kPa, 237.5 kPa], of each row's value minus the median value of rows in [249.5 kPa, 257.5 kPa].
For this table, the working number 9.6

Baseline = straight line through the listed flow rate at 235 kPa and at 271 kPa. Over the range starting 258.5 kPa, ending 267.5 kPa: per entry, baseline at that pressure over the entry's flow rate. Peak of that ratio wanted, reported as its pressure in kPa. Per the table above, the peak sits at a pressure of 264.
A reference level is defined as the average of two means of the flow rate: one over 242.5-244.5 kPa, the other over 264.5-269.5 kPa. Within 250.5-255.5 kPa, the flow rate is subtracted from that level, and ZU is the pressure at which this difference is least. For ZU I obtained 251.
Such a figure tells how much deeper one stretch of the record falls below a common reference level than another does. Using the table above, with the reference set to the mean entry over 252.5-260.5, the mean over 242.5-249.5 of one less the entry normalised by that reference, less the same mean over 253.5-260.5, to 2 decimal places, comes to -0.23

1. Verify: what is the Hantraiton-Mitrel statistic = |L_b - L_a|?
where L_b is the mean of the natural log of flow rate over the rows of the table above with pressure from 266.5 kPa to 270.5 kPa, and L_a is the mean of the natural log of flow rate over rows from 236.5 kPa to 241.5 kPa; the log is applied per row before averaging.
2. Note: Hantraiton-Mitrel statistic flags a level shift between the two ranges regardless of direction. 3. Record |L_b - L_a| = 0.33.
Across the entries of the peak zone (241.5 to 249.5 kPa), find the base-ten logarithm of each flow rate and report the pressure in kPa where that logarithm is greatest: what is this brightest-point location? 248 kPa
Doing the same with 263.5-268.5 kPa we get 268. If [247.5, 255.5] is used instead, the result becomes 248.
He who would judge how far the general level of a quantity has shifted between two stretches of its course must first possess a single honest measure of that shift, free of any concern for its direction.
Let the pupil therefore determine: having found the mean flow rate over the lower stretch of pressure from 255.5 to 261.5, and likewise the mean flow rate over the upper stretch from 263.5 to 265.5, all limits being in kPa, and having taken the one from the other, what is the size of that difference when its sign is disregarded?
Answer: 27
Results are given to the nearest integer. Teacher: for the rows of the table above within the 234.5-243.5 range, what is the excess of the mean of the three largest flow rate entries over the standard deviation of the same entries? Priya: 224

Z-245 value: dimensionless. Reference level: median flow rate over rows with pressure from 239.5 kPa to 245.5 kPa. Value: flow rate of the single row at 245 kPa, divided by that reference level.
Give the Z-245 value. 1.0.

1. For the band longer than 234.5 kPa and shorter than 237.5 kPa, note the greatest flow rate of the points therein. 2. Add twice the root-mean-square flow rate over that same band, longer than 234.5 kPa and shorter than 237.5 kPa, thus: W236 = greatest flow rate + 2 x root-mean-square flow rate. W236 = 695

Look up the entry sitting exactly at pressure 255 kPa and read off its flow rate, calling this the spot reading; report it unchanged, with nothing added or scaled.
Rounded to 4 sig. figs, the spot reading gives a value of 200.4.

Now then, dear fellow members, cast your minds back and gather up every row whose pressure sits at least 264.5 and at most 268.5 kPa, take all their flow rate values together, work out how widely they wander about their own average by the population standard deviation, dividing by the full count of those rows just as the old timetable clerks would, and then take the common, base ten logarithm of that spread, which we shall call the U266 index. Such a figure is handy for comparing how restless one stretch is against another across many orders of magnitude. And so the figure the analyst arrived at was 0.75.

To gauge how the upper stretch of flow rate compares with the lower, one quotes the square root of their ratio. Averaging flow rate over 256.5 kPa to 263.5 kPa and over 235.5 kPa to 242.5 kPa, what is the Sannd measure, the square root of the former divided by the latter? 0.86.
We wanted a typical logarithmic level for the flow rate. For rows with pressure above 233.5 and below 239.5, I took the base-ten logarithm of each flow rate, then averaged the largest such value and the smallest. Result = 2.34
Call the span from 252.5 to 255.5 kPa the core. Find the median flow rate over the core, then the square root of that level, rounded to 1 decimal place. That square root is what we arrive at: 14.9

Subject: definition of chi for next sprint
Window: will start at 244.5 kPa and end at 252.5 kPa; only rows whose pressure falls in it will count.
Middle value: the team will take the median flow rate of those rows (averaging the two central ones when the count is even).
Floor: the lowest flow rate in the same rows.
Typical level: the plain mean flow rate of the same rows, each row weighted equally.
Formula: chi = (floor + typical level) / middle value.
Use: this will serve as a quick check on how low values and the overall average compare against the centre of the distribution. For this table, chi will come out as 1.93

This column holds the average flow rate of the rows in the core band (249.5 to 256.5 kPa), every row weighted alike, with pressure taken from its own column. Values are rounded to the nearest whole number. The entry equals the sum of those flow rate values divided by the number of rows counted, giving 219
